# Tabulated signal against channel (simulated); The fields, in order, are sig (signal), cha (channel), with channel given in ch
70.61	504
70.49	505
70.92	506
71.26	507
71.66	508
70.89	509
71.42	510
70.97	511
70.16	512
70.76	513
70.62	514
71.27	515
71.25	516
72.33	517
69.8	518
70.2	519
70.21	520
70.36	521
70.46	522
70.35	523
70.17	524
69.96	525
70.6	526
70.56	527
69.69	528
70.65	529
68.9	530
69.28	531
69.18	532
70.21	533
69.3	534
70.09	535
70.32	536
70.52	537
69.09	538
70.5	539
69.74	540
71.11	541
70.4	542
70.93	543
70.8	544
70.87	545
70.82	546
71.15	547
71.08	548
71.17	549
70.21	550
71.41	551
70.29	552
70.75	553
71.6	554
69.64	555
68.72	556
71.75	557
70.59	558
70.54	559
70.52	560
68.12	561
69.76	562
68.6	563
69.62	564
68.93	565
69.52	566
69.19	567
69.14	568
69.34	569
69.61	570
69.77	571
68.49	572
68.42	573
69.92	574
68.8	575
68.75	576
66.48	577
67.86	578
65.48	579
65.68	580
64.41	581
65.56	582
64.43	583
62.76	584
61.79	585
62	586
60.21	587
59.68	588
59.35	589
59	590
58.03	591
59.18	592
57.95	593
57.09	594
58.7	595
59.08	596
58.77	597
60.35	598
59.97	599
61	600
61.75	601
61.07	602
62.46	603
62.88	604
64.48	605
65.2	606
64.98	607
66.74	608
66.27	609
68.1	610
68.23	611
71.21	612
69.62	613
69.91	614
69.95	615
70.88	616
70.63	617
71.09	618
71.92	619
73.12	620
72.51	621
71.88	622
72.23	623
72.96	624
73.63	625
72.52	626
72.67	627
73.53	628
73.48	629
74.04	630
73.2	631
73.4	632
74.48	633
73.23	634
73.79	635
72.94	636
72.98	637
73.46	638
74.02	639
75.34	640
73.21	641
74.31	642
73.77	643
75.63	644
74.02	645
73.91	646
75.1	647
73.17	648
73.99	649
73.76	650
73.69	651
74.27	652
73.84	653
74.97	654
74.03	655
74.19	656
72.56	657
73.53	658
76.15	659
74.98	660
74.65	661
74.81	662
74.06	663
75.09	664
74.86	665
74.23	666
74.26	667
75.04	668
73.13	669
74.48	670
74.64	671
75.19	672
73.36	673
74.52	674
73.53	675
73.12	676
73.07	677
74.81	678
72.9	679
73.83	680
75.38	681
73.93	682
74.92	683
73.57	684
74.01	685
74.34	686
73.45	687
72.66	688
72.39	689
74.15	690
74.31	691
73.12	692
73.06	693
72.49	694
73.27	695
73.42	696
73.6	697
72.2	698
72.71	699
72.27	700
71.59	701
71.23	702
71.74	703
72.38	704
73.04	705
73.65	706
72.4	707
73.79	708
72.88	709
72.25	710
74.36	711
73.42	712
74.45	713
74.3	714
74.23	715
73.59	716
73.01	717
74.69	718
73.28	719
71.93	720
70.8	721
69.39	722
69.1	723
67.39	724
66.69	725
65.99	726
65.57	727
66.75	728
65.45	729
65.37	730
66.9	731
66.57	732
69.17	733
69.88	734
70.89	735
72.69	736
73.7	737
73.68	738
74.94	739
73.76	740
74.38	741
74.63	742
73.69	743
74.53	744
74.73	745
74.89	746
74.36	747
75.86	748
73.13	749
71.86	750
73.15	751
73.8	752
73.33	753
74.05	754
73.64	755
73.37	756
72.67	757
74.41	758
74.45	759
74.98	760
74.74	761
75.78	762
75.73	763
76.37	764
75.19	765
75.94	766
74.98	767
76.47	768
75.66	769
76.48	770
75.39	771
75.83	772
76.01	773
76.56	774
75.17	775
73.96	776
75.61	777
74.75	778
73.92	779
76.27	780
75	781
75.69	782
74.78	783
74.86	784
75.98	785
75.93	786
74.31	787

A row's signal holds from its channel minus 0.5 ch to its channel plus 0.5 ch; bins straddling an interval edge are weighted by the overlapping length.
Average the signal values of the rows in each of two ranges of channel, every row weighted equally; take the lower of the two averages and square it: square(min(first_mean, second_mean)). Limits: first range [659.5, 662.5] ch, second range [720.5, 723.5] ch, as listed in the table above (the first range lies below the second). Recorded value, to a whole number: 4867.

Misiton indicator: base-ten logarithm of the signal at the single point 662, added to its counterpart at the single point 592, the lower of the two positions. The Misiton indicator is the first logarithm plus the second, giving 3.65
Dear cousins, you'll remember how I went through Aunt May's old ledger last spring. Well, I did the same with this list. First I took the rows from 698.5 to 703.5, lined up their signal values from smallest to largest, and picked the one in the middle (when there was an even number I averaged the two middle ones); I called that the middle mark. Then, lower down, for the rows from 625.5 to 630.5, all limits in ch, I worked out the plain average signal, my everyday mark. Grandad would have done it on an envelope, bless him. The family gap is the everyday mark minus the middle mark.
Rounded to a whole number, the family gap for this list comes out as 2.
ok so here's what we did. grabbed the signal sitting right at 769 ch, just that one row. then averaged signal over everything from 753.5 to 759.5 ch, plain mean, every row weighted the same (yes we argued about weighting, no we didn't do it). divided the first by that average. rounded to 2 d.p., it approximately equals 1.03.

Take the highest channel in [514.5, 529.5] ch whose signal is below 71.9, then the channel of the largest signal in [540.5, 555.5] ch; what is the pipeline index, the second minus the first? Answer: 25 ch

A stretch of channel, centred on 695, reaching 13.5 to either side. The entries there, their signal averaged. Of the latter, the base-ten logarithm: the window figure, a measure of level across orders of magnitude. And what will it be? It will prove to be 1.864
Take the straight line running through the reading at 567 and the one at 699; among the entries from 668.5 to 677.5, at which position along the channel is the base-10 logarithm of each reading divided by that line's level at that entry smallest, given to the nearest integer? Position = 677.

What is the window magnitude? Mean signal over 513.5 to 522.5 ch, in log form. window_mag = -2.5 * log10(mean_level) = -4.62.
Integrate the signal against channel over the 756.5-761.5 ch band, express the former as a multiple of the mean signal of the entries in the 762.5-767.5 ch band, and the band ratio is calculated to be 4.91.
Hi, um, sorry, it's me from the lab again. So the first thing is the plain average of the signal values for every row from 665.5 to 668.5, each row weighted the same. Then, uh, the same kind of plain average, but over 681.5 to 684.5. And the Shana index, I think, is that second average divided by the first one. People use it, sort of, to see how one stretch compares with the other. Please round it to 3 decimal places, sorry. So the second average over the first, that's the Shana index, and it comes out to 0.995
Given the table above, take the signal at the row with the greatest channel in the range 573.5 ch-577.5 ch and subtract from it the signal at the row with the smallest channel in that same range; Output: -3.4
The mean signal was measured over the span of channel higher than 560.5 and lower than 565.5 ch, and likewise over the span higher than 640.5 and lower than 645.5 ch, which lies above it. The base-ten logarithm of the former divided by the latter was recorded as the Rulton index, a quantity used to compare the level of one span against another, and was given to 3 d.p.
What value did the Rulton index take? -0.031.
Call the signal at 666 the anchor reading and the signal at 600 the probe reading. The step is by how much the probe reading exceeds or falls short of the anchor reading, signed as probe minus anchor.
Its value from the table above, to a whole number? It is -13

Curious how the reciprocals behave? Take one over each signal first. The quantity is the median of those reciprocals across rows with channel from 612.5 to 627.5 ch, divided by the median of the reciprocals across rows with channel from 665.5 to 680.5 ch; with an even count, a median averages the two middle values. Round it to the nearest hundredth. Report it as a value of 1.03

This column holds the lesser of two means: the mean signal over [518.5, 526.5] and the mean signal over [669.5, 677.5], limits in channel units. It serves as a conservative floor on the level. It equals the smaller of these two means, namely 70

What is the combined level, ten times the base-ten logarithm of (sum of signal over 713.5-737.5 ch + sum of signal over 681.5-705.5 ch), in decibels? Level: 35.4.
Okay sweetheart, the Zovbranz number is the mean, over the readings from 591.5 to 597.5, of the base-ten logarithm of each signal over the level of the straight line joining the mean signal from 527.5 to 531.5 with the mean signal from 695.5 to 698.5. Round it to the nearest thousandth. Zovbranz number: -0.084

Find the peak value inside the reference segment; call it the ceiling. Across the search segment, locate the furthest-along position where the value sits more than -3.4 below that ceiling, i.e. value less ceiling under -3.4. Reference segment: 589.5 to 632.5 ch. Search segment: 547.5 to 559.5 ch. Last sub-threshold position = 559 ch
